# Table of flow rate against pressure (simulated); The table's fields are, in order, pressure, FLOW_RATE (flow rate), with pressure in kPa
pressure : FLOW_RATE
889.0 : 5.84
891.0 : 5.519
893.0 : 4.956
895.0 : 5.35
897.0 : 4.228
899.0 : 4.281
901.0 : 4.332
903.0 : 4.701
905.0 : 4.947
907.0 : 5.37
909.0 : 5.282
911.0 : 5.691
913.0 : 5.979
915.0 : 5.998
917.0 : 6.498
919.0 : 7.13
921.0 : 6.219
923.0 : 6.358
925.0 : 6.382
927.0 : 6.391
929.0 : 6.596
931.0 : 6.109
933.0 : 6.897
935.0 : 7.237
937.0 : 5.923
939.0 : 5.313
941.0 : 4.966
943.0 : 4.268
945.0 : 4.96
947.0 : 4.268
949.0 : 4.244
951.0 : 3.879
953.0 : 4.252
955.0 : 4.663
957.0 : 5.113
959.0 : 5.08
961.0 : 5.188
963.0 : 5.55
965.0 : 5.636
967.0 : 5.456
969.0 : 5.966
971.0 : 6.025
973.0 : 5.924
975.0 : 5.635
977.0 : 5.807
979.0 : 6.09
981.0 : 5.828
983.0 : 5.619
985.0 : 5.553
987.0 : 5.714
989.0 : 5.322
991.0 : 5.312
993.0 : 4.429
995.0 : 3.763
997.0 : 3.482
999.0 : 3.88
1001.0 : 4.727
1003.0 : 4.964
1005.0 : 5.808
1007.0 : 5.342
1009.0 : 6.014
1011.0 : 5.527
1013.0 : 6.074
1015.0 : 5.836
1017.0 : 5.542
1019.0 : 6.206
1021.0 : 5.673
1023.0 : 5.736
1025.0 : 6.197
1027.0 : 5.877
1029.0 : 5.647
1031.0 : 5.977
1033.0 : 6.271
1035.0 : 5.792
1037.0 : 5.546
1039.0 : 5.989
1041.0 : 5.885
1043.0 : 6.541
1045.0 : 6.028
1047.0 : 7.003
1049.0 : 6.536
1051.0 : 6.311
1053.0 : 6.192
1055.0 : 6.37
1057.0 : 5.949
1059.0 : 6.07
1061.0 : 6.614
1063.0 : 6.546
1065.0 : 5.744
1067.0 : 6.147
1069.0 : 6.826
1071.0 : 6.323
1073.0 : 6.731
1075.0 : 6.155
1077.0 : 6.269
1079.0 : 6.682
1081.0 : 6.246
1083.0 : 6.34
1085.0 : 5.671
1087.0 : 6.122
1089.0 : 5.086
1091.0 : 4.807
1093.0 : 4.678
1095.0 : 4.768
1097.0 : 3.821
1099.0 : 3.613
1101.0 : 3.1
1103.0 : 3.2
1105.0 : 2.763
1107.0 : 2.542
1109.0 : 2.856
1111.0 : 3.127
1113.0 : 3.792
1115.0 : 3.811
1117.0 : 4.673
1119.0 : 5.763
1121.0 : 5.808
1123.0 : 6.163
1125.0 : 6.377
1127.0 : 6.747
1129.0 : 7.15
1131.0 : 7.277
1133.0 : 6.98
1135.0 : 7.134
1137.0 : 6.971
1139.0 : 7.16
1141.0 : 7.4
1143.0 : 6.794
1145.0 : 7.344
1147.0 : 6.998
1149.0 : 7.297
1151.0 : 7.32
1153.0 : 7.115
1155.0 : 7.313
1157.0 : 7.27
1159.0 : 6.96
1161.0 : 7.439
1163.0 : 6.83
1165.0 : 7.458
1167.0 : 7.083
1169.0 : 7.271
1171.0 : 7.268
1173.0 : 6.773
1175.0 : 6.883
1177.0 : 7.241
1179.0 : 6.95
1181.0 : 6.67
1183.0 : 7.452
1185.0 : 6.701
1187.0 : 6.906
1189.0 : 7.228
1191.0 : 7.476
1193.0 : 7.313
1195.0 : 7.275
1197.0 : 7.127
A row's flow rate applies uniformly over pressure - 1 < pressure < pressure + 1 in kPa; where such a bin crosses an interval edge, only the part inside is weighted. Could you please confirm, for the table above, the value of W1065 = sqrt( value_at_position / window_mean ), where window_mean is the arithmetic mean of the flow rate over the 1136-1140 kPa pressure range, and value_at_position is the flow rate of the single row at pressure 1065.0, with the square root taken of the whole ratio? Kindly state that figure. 0.90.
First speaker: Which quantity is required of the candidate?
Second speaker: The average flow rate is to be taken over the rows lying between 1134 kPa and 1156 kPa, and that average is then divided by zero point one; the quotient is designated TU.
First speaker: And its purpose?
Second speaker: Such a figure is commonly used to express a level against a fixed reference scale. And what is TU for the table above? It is 72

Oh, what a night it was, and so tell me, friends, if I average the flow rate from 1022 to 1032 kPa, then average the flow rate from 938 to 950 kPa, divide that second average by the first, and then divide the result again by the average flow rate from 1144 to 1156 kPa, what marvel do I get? 0.11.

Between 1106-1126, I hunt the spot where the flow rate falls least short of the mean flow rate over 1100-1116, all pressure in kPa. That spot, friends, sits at 1125.0 kPa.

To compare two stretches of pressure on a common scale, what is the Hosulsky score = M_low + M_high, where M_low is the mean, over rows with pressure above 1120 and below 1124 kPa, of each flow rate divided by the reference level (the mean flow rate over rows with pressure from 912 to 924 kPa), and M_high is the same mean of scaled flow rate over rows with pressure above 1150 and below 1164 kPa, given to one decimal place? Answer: 2.1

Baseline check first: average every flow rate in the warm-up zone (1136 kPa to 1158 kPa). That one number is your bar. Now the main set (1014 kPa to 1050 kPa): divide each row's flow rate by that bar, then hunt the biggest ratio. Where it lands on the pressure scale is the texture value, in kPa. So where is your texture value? 1047.0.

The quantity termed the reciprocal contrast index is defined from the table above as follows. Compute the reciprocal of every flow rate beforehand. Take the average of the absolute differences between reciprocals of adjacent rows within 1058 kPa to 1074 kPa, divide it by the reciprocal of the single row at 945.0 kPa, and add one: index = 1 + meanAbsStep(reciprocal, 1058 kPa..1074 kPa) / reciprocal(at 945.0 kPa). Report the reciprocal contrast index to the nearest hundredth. 1.06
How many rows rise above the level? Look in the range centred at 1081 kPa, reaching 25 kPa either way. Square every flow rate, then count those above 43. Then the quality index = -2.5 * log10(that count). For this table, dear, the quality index -1.5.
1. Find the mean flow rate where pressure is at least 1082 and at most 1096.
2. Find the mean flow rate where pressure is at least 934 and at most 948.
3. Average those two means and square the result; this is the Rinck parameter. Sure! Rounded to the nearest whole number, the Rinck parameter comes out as 28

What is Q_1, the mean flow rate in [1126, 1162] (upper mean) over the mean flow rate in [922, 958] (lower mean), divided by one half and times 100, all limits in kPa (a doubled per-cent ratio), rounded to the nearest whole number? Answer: 263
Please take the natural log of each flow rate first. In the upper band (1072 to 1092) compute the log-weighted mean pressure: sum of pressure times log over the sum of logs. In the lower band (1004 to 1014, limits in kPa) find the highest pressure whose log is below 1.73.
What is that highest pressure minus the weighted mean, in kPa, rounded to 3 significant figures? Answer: -70.7 kPa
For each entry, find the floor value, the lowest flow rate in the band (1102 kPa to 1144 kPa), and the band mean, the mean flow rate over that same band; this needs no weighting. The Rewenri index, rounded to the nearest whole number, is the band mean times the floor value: 14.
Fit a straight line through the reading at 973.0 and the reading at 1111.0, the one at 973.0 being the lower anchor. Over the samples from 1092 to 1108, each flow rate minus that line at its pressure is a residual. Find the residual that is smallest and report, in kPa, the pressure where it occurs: 1107.0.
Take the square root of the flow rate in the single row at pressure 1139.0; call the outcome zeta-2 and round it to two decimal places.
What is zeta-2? 2.68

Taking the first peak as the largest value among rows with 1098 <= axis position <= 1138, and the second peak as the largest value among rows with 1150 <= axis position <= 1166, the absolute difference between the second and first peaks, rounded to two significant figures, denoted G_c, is 0.18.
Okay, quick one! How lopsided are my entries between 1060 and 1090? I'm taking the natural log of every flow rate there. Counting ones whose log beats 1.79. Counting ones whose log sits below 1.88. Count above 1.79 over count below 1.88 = 1.1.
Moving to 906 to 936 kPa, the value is 1.0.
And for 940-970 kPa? 0.0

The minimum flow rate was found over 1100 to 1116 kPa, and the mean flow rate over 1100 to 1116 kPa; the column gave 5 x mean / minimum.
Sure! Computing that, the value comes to 6.2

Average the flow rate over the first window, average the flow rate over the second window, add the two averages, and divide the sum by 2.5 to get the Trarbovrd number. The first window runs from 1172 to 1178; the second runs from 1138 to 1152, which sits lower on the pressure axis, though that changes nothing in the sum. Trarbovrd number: 5.66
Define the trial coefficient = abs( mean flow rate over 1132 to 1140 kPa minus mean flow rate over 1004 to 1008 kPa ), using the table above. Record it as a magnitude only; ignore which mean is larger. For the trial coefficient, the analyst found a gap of 1.5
